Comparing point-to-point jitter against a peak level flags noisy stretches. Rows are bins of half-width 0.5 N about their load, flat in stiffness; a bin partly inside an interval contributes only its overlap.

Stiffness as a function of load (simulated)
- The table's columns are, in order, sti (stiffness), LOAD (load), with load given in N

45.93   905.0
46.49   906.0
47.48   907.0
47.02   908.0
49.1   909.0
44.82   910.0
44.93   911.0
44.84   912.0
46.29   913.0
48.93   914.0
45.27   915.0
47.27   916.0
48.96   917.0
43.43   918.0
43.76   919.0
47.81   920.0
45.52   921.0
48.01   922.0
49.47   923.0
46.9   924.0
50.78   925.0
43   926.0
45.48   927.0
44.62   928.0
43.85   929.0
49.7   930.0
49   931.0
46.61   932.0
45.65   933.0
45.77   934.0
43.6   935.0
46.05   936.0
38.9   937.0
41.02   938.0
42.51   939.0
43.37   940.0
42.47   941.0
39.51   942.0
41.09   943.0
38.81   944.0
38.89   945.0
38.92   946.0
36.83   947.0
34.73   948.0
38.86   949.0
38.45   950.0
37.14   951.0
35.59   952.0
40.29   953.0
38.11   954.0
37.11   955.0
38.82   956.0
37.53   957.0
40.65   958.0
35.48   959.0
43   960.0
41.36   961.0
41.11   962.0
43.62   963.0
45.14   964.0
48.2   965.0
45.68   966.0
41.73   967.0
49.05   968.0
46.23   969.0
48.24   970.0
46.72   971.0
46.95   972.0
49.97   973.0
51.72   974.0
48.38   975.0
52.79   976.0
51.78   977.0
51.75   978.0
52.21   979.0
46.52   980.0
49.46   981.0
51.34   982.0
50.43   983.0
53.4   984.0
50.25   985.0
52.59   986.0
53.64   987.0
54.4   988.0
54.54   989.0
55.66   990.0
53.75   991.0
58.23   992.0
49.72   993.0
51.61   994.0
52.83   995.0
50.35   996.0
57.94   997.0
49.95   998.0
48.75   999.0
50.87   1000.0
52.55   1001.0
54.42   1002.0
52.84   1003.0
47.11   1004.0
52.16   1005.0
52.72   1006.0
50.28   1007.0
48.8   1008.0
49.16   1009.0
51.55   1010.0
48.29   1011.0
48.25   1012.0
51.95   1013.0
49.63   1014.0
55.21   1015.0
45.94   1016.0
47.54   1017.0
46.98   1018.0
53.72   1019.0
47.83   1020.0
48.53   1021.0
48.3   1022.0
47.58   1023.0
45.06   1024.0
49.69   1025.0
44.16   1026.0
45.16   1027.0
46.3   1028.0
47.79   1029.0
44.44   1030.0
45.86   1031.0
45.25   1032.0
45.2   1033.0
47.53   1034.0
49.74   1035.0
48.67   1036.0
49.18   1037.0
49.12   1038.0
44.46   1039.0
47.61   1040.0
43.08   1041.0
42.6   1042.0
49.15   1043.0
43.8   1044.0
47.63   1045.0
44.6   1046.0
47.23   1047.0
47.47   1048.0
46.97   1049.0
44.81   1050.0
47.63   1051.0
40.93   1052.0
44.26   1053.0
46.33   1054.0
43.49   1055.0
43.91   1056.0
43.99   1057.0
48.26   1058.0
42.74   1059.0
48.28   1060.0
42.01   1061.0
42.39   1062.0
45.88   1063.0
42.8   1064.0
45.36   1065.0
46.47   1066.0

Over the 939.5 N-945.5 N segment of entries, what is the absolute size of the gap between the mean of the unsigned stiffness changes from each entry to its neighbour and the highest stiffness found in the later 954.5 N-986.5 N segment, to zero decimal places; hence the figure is 52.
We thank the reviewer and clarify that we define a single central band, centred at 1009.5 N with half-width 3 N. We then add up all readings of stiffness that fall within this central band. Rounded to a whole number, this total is 296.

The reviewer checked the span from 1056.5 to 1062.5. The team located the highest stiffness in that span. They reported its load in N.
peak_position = 1060.0 N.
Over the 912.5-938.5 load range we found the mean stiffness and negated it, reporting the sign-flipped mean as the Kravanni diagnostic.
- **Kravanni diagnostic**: -46.0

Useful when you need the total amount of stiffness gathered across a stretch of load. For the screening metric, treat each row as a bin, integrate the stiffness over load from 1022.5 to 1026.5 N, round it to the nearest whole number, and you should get 186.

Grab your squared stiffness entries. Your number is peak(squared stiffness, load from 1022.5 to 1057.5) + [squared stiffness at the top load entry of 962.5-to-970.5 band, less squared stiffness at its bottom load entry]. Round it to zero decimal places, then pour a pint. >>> 2898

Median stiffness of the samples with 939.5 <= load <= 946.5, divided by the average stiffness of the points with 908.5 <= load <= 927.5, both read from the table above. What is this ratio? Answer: 0.85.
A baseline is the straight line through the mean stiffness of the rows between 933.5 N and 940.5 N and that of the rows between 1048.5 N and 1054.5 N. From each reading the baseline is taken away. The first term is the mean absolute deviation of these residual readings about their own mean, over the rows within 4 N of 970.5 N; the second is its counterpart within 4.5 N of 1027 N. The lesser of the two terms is 1.4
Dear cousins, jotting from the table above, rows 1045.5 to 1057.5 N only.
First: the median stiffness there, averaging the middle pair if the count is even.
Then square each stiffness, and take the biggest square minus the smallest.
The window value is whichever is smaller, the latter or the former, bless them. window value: 45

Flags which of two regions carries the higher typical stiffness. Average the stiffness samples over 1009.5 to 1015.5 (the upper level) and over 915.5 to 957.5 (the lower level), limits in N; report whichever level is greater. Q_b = 50.8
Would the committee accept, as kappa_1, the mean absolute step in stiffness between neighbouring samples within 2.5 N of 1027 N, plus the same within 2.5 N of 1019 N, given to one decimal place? 5.8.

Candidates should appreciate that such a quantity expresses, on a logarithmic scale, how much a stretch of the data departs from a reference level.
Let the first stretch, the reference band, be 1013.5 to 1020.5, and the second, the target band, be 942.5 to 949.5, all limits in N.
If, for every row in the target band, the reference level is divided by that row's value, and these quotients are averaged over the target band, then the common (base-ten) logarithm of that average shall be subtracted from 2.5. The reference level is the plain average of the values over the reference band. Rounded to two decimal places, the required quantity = 2.39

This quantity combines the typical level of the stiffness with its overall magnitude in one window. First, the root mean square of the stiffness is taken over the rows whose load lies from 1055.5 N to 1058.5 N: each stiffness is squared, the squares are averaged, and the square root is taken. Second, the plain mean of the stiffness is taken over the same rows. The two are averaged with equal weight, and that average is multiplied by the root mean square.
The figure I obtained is 2063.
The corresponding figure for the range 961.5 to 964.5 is 1876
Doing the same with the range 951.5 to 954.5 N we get 1447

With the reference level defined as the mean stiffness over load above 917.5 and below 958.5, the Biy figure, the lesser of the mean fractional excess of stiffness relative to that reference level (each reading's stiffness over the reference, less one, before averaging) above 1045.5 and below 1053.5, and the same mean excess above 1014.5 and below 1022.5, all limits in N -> 0.073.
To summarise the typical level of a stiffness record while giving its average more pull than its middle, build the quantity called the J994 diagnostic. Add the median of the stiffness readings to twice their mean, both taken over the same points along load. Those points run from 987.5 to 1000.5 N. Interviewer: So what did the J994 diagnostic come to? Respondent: 159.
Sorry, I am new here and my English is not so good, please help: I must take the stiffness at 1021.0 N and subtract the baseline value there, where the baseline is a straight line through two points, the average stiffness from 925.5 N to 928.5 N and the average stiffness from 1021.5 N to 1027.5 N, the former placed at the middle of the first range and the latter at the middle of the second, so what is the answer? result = 2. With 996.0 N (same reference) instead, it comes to 4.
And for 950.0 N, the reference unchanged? -6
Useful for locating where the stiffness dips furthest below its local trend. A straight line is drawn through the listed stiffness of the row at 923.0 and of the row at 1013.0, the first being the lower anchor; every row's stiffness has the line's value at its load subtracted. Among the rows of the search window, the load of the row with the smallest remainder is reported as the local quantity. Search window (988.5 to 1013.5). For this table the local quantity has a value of 1004.0 N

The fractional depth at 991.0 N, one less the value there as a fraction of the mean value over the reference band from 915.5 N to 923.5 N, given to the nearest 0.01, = -0.15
